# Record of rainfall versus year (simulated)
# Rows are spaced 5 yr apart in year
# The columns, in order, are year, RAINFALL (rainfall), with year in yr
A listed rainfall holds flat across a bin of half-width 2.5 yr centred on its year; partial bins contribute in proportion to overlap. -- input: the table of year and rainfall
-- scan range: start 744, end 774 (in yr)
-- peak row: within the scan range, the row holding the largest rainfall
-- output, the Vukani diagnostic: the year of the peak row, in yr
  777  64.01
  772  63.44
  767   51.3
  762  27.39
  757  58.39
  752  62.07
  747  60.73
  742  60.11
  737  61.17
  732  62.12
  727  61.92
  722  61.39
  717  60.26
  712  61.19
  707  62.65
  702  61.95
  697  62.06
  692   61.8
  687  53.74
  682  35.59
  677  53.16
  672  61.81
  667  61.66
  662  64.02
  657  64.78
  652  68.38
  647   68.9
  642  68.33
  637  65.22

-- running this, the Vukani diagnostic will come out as 772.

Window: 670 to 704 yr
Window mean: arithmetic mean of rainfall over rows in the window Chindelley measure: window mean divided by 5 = 11.1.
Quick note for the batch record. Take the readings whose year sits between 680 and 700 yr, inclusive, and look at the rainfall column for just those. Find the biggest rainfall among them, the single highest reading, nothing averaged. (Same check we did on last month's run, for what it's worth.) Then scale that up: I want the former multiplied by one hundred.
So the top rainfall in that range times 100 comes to 6206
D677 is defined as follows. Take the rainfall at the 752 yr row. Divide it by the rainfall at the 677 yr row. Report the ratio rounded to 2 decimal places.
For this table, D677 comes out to 1.17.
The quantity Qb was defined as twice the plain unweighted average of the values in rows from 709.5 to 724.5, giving 122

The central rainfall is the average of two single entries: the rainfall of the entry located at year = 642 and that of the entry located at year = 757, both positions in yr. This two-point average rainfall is 63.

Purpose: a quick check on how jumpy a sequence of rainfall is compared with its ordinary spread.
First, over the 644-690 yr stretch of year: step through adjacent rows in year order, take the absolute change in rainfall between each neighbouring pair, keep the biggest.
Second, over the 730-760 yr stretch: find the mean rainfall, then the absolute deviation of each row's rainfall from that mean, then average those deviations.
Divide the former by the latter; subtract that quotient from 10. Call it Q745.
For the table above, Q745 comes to -7.8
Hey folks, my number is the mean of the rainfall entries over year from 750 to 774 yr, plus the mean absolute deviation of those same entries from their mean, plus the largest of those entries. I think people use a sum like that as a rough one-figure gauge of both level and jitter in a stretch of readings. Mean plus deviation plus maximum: 126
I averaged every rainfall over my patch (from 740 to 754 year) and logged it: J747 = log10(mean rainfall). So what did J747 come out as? 1.79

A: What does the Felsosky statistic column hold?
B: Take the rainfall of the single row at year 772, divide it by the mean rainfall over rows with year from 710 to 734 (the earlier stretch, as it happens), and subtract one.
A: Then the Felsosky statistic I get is 0.03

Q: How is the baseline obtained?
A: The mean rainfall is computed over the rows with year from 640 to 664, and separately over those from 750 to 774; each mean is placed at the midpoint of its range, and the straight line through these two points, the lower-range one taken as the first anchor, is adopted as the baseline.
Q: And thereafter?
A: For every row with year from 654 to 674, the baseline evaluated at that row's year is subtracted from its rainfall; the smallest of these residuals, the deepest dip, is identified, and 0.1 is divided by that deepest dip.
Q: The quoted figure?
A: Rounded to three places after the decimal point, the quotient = -0.031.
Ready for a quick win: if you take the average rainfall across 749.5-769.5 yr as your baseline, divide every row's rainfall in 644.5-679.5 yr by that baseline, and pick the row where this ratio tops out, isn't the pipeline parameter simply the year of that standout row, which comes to 647 yr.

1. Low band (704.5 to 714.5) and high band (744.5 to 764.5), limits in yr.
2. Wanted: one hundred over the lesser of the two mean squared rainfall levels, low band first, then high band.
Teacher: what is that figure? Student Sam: 0.034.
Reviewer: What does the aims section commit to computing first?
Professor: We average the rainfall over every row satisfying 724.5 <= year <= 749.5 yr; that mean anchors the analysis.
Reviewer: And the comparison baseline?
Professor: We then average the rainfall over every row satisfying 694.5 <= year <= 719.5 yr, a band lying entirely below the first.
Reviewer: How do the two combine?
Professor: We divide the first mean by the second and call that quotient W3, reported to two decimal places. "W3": 0.99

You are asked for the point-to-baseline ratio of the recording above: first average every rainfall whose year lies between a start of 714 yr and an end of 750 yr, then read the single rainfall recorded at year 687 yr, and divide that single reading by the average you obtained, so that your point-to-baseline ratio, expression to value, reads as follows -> 0.88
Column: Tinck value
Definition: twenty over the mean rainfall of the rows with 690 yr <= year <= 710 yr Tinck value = 0.322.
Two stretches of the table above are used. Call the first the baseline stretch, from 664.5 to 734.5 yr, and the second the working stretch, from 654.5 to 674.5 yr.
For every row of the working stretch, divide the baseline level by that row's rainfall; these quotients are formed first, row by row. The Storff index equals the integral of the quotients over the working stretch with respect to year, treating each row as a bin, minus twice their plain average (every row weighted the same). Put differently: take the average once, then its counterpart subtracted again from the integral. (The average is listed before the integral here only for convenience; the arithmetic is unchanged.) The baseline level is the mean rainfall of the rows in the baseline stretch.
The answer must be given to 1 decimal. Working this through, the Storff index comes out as 16.8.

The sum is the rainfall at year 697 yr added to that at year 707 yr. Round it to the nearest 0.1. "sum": 124.7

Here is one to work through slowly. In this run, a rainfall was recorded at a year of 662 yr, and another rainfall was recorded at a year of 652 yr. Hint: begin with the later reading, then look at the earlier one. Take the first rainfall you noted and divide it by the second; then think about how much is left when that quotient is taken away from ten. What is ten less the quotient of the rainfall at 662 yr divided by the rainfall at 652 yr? 9.06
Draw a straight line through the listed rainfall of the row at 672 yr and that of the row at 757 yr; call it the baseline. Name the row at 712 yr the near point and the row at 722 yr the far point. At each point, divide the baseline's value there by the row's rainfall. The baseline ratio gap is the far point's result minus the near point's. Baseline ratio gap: -0.010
